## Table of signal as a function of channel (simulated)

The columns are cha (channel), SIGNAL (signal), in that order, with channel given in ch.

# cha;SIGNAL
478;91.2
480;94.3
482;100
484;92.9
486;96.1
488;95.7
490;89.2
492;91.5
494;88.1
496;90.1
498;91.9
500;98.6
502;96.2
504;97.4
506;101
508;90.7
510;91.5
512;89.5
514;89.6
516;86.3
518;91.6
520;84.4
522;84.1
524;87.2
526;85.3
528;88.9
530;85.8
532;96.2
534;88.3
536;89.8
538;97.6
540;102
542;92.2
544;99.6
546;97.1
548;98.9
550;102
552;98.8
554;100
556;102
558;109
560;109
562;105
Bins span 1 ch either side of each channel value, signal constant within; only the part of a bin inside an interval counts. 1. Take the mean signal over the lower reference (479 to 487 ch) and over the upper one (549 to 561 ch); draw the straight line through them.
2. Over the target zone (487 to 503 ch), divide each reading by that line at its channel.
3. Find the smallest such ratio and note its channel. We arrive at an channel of 494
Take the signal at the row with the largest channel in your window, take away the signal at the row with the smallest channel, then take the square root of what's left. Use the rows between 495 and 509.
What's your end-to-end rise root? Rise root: 0.8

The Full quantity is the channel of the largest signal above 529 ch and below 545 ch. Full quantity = 540 ch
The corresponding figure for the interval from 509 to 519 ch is 518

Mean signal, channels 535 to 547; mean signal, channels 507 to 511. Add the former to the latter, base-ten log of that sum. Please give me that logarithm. 2.27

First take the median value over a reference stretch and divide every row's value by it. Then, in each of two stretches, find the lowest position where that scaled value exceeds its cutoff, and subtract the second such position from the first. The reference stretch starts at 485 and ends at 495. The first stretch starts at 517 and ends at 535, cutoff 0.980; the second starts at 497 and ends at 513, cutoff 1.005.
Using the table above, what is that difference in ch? 18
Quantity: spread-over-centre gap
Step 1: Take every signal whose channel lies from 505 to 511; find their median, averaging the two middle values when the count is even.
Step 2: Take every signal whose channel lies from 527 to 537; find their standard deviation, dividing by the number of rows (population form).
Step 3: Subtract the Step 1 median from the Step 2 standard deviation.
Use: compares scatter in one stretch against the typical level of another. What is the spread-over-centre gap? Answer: -88.0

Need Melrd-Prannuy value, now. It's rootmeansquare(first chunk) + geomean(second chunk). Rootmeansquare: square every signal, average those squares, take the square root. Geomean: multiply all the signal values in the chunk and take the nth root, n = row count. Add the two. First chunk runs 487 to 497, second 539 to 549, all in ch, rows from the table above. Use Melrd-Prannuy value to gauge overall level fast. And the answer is 189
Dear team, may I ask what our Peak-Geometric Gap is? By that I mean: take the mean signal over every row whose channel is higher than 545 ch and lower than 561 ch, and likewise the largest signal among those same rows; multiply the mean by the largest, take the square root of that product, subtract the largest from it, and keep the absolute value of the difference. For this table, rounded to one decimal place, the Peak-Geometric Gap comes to 3.5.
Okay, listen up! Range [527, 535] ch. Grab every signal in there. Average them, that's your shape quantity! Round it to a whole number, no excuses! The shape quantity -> 90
